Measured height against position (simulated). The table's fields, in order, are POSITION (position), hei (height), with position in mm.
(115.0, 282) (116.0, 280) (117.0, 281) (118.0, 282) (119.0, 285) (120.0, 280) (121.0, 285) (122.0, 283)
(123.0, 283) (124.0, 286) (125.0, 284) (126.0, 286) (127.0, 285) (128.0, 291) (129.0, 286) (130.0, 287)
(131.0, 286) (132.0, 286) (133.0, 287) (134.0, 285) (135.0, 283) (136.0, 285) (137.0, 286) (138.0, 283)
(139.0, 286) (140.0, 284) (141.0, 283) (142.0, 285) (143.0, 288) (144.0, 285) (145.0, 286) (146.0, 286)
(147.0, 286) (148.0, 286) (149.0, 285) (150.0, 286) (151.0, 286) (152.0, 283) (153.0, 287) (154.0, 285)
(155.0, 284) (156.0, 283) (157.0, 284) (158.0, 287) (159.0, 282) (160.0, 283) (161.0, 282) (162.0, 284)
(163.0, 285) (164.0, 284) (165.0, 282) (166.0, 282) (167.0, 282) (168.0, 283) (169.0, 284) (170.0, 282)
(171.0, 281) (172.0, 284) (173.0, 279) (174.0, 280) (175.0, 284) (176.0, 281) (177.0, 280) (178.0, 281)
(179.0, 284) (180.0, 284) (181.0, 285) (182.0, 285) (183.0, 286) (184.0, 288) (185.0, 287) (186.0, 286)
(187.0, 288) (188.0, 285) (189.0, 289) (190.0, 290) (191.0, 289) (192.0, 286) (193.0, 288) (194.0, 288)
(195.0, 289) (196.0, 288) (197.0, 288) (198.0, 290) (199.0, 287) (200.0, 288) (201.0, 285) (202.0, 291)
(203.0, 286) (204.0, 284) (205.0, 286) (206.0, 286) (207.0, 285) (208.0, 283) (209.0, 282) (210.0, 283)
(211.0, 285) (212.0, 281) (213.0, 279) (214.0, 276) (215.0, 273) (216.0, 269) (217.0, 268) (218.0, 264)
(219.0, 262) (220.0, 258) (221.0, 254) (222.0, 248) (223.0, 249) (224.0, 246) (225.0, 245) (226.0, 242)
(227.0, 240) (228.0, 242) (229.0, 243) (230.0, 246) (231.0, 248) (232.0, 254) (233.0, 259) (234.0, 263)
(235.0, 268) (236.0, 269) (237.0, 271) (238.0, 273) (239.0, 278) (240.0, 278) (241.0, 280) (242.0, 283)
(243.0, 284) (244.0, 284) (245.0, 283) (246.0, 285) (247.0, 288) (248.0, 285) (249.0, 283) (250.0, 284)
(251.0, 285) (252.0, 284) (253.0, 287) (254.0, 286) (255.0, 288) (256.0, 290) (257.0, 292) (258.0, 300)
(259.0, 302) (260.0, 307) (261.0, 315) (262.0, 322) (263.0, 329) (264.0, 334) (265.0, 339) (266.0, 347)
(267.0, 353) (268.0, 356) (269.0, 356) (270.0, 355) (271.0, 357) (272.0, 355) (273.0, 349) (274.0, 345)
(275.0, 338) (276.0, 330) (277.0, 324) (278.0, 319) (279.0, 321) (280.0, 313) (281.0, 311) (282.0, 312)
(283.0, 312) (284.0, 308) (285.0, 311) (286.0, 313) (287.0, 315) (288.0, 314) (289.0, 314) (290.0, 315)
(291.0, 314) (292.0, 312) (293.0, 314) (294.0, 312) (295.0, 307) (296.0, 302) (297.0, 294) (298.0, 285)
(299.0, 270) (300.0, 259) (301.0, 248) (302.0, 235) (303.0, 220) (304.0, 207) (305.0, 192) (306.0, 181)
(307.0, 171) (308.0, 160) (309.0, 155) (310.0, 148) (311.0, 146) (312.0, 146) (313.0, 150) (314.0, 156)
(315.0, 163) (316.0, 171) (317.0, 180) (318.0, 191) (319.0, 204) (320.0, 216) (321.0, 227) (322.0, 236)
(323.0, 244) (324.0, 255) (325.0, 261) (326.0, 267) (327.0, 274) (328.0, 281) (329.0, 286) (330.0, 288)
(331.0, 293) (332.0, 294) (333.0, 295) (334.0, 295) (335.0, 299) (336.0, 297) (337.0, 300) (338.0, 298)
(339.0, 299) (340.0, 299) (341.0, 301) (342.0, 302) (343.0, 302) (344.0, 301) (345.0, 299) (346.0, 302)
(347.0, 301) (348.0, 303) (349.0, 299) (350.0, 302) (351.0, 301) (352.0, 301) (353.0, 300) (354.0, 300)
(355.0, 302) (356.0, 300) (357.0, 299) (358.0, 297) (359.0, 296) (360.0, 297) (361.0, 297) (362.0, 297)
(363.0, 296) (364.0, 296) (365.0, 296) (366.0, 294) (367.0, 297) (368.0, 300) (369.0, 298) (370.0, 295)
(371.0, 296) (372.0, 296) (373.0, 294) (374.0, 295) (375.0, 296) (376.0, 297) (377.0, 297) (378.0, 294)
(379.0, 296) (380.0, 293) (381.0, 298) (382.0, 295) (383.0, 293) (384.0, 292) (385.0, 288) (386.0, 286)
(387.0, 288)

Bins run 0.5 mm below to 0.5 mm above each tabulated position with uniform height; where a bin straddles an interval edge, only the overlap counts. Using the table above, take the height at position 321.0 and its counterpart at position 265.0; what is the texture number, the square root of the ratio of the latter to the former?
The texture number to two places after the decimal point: 1.22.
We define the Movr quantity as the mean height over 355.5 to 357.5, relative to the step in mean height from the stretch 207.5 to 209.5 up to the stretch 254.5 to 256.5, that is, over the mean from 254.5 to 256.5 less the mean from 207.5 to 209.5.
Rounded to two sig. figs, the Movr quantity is 46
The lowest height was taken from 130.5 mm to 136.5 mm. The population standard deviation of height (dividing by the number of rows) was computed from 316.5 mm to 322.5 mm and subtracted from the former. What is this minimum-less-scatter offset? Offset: 263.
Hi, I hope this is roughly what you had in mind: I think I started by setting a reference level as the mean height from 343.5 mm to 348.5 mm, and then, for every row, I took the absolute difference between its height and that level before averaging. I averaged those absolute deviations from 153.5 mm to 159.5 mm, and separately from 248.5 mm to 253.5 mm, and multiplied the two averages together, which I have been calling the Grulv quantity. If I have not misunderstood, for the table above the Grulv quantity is 283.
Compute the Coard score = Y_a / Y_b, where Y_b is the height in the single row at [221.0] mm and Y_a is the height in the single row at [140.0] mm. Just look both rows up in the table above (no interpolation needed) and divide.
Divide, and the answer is 1.12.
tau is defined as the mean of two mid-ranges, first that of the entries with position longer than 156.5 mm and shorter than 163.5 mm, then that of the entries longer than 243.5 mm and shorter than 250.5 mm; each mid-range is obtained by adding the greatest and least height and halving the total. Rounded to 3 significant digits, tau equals 285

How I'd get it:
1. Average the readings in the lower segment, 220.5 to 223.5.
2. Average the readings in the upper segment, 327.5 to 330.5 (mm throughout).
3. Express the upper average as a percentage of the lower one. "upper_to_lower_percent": 114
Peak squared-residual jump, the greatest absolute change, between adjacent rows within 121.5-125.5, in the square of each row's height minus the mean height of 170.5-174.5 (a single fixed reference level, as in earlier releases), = 21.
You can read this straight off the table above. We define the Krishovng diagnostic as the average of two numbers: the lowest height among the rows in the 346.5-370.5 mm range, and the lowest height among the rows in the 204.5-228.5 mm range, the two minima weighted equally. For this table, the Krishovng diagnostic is 267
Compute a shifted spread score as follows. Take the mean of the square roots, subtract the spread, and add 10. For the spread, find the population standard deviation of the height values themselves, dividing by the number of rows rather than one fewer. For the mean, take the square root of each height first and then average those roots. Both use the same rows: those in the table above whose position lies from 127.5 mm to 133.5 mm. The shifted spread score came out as 25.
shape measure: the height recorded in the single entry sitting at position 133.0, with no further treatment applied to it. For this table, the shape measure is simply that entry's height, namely 287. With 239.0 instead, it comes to 278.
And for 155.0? 284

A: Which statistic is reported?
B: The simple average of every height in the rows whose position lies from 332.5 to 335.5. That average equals 296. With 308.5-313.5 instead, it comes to 149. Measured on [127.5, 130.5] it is 288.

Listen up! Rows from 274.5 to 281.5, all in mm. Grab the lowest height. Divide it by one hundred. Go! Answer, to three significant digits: 3.11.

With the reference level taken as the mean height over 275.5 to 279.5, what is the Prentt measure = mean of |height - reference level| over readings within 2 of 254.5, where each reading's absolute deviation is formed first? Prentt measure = 36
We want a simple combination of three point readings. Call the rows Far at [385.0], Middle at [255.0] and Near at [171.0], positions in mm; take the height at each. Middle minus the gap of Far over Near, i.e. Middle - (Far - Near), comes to 281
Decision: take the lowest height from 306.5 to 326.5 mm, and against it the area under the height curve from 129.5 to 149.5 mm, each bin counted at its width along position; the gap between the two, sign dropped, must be 5562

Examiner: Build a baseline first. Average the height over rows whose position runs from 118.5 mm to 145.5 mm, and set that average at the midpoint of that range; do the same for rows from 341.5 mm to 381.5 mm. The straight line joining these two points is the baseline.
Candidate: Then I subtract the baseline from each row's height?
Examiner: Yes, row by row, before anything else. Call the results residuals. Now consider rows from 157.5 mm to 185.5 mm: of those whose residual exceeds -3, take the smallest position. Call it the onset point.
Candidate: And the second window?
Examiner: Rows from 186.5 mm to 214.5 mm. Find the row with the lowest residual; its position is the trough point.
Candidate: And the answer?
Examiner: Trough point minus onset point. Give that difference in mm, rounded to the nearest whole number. 56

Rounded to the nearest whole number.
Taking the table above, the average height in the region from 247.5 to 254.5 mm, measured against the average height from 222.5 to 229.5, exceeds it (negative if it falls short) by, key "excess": 41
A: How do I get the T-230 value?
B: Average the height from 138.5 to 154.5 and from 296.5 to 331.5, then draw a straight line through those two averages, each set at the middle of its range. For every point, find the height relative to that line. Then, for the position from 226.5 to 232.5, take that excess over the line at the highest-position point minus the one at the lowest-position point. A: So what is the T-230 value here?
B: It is 16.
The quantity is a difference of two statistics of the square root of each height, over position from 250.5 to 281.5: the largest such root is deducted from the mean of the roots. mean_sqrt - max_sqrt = -1.0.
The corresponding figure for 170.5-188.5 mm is -0.1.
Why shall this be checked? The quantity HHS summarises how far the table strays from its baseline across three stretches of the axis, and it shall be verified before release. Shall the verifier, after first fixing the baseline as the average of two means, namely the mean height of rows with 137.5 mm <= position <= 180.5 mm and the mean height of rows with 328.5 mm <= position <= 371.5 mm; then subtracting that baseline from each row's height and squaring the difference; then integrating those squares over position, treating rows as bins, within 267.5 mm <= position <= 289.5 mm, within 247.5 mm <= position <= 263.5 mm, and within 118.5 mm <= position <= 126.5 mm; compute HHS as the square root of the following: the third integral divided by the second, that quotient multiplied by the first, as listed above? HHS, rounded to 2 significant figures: 64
